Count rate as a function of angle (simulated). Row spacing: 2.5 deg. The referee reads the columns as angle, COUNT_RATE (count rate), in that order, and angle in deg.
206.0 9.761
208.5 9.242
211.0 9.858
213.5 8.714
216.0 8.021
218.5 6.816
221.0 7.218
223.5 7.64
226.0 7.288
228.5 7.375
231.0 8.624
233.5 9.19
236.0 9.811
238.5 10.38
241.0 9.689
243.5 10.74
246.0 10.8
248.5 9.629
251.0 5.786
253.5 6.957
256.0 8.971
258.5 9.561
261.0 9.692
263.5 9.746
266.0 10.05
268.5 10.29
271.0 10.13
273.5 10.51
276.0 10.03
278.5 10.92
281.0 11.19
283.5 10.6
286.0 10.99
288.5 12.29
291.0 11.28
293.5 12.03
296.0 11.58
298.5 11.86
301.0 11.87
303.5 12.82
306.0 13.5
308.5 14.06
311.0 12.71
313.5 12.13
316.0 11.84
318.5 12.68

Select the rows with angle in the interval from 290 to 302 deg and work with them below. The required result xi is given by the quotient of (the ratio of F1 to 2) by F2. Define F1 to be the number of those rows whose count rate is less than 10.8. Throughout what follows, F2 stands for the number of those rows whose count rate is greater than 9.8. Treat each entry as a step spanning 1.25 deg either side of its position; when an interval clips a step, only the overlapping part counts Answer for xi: 0.00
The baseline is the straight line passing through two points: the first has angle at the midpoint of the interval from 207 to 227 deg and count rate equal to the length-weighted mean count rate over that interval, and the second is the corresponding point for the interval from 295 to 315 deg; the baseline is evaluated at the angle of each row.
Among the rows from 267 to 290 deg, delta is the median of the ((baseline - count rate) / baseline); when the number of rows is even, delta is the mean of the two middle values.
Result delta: 0.04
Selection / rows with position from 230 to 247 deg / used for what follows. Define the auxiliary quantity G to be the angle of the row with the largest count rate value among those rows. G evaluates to 246.0 deg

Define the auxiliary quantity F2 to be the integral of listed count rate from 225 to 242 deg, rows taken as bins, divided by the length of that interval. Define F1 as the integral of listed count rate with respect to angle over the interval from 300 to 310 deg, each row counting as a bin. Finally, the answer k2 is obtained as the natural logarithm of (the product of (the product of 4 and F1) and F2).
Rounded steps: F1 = 131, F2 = 8.9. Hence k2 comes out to 8.4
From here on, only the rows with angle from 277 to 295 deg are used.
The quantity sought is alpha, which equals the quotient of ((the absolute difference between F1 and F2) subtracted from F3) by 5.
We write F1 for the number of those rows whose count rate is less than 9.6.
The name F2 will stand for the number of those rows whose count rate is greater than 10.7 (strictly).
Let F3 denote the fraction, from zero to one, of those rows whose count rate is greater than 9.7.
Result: -1.0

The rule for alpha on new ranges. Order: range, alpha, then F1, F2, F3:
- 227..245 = -0.3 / 3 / 1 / 0.4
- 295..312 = -1.2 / 0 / 7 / 1.0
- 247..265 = -0.8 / 4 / 0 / 0.1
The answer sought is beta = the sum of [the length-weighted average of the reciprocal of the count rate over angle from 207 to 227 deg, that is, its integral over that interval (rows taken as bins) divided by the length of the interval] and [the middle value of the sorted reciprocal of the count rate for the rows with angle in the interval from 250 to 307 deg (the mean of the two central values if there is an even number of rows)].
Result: 0.219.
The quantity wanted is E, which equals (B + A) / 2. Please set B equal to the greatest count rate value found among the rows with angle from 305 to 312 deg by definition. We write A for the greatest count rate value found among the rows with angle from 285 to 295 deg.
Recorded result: 13.2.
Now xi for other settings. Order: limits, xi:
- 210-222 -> 2.50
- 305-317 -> 0.00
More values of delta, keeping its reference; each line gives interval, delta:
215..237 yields 0.10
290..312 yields 0.01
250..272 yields 0.07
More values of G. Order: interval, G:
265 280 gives 278.5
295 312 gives 308.5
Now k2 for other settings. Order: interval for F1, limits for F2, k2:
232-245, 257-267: 8.5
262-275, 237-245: 8.6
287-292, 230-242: 7.7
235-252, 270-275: 8.8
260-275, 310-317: 8.9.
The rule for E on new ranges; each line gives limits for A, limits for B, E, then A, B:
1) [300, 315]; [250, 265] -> 11.9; 14.06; 9.746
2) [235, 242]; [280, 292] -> 11.3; 10.38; 12.29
